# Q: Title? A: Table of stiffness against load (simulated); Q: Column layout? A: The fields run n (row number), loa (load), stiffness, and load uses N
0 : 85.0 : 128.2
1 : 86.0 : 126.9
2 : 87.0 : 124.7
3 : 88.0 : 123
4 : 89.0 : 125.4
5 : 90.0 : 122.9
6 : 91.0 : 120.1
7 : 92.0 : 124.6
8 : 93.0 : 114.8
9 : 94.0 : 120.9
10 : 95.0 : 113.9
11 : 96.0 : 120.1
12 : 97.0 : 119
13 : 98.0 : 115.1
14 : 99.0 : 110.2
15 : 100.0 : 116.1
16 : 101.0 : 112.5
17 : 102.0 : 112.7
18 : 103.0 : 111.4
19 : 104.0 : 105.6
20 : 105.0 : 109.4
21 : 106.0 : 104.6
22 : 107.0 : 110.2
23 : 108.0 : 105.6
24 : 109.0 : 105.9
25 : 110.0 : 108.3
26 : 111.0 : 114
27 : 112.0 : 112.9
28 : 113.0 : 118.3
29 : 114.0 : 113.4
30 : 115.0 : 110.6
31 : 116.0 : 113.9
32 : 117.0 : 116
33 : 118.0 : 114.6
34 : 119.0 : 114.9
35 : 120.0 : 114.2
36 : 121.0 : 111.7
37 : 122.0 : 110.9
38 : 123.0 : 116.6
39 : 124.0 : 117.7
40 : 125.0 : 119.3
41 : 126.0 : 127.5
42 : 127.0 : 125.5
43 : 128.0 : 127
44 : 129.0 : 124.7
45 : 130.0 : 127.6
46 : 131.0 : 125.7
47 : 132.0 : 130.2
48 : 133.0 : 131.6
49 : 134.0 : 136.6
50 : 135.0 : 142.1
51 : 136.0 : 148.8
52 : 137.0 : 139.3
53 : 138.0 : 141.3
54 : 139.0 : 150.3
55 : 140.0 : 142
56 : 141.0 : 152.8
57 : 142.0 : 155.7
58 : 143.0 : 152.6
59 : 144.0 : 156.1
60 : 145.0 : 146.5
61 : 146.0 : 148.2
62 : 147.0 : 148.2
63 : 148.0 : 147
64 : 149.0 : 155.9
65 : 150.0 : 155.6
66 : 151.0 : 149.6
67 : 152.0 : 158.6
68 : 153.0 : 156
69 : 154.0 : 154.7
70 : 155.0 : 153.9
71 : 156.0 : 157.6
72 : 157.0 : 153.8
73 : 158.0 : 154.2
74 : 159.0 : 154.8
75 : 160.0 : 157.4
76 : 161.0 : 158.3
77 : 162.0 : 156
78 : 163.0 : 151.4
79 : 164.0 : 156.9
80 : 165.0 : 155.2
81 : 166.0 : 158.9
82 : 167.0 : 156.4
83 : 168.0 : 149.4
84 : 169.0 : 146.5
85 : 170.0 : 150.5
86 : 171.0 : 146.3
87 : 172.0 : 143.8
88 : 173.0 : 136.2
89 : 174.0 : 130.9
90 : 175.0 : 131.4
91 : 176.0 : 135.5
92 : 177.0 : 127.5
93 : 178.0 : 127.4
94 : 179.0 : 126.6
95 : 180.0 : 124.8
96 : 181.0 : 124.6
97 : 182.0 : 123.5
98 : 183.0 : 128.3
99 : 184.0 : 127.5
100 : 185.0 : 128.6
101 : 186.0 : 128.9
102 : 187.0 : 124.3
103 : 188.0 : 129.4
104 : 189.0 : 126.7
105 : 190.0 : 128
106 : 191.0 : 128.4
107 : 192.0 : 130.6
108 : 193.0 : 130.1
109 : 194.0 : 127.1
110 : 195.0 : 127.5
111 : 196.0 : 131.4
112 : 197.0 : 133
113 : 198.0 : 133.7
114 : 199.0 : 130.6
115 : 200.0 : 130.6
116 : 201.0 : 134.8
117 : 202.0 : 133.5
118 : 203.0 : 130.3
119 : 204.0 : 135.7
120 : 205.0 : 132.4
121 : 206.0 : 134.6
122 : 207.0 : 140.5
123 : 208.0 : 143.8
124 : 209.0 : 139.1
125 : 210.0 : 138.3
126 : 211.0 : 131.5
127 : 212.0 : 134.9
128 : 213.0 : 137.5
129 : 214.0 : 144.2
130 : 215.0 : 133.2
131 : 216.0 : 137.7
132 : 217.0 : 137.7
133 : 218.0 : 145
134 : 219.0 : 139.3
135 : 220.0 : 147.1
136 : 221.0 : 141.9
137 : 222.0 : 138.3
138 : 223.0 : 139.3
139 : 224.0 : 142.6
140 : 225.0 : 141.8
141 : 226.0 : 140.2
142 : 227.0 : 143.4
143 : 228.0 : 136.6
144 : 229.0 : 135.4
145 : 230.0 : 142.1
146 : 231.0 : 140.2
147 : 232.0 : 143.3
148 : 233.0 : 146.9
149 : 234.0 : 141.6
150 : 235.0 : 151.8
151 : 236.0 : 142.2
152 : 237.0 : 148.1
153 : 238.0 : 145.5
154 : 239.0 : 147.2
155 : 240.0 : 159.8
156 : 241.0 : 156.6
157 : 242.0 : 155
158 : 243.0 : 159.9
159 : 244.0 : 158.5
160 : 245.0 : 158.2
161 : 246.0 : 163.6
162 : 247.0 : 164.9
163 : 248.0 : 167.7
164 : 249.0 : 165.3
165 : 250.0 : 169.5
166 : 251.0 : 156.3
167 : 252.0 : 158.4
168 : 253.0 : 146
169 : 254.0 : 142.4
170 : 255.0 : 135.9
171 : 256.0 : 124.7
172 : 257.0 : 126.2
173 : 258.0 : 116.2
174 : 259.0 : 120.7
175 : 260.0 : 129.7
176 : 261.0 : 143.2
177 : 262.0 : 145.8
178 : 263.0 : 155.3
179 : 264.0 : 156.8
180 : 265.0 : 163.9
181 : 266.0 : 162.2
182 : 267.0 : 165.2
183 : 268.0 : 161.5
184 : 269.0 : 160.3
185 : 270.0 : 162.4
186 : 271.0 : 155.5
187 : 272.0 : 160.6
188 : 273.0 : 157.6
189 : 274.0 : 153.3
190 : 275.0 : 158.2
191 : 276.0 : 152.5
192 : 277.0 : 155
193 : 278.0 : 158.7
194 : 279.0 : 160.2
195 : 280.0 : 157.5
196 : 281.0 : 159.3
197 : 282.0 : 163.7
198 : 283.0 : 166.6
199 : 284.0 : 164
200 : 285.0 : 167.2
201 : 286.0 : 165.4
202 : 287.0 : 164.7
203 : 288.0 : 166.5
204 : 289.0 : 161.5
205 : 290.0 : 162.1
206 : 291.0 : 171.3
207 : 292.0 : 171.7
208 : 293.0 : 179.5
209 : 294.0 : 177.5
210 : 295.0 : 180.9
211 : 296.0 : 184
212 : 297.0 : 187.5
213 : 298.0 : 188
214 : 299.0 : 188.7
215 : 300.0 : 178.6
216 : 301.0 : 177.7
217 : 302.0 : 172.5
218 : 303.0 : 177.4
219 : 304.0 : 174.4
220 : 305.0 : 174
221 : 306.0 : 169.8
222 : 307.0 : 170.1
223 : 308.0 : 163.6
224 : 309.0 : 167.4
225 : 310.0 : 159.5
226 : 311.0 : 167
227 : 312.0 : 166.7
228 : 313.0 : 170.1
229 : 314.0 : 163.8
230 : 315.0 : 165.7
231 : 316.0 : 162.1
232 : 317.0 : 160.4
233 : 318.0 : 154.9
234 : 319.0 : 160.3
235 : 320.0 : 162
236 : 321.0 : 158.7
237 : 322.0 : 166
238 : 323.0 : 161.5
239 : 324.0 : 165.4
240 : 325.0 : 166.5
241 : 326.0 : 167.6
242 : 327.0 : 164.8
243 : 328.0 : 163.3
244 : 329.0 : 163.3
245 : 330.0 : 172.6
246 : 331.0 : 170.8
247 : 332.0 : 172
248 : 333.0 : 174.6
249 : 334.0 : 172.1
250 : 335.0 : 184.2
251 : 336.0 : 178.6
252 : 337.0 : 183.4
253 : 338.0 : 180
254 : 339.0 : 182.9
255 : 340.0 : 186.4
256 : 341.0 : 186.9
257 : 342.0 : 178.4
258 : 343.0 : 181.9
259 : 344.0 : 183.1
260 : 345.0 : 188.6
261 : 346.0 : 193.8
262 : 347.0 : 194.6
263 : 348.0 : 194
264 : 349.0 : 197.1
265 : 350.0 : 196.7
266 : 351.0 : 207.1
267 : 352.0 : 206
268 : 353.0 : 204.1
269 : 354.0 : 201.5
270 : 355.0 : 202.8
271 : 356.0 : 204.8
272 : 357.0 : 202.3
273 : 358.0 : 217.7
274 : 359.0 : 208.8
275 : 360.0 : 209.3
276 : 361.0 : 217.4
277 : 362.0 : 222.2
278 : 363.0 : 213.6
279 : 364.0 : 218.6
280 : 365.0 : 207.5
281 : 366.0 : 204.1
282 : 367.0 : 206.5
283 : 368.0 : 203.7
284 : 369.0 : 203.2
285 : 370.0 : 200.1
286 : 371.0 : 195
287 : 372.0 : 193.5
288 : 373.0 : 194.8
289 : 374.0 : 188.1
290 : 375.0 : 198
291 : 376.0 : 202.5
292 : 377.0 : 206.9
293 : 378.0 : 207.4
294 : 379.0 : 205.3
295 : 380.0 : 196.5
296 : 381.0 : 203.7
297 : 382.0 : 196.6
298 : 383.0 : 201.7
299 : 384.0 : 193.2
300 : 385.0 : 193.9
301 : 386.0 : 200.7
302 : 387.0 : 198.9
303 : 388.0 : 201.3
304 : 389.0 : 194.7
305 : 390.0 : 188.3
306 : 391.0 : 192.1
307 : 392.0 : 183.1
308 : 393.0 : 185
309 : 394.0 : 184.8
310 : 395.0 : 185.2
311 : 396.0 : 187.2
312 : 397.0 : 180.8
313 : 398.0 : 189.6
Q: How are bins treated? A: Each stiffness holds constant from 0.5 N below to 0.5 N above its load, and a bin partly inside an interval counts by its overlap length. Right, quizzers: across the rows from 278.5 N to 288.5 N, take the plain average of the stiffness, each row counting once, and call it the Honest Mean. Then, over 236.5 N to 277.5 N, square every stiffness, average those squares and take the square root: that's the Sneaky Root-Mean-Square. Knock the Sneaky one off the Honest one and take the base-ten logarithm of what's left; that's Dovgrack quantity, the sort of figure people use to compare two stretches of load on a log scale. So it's 1.0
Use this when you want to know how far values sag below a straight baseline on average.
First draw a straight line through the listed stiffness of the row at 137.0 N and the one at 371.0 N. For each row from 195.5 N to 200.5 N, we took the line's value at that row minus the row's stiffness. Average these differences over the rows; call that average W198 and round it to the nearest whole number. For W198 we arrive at 22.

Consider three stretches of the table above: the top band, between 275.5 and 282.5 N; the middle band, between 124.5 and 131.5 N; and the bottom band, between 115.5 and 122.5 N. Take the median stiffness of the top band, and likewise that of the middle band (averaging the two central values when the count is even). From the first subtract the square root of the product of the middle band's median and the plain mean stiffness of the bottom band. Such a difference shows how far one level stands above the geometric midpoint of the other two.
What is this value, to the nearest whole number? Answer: 39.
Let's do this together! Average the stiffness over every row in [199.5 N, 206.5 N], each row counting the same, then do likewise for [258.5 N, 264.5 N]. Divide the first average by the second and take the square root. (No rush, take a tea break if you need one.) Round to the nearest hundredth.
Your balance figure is 0.97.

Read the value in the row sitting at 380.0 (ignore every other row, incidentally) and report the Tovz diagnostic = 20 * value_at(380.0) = 3930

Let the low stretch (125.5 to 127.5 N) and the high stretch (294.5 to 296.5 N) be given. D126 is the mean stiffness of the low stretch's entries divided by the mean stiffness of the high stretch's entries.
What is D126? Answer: 0.69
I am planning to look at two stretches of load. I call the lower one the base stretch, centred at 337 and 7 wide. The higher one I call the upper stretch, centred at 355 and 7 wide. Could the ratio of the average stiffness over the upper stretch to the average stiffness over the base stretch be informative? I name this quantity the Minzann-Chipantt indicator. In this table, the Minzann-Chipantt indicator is 1.14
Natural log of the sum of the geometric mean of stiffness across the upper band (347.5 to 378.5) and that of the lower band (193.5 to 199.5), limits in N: 5.81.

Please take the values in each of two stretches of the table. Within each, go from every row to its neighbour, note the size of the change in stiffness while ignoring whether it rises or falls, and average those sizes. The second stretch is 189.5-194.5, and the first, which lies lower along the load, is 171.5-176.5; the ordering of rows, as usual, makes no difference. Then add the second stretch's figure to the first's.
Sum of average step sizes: 5.90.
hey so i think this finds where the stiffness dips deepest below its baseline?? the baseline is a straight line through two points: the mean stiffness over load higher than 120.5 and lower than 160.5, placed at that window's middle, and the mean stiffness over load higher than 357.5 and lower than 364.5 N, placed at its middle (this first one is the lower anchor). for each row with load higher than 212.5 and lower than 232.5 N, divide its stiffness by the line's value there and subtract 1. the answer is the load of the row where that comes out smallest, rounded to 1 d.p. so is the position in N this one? 229.0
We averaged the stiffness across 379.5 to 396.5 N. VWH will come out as 193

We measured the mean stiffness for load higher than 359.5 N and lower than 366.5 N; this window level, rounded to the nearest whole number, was 213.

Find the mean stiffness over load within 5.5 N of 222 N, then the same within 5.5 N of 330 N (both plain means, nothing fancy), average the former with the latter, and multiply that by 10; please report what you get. 1558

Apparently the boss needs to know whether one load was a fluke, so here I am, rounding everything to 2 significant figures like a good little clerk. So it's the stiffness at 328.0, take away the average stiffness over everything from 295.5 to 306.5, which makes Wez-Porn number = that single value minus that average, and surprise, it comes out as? -16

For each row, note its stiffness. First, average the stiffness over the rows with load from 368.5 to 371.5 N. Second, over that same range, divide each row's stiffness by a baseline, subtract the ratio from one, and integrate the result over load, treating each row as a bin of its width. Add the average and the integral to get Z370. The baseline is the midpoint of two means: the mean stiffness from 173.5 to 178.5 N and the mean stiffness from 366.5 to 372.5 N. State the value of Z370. 199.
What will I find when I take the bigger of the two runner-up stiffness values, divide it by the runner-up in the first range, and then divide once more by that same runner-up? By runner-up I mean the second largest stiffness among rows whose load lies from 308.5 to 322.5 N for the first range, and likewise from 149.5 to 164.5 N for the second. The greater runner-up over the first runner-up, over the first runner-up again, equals 0.0060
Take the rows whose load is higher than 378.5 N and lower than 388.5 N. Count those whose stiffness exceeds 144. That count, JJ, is 10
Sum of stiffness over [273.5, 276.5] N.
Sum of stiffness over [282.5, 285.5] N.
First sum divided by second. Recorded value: 0.93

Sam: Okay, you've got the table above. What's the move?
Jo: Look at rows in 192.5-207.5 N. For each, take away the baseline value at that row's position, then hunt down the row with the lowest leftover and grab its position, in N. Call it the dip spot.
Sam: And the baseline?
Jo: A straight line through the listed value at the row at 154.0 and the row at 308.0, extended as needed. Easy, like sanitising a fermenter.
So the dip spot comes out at 194.0 N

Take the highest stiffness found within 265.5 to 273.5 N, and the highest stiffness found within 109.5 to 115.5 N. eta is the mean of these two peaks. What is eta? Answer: 142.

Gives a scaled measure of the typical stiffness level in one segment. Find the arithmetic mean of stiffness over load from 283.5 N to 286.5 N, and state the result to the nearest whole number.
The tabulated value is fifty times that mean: 8277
